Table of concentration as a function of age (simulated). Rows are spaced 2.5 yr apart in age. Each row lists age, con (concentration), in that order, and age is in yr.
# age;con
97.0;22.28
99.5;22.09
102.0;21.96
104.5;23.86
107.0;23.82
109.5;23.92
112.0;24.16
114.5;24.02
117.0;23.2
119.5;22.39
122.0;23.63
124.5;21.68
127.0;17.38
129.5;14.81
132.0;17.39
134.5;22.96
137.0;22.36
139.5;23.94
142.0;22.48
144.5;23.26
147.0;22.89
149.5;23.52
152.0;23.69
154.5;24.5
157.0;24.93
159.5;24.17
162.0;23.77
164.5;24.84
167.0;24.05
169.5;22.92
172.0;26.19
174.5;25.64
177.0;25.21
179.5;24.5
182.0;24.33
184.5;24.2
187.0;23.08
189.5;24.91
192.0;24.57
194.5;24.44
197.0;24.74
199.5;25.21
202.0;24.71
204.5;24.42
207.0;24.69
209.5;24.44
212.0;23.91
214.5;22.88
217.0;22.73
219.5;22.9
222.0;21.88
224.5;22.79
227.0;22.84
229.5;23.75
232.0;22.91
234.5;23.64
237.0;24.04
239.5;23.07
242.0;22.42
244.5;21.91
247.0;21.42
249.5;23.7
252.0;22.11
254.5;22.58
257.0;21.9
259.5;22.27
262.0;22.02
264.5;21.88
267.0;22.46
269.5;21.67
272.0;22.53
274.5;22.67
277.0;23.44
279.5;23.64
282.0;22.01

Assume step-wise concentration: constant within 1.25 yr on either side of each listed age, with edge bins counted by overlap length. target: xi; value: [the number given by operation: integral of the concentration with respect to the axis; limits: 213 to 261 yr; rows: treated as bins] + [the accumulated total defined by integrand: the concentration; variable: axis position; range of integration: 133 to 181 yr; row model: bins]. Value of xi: 2241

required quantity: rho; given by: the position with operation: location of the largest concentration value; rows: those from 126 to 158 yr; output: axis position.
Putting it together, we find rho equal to 157.0 yr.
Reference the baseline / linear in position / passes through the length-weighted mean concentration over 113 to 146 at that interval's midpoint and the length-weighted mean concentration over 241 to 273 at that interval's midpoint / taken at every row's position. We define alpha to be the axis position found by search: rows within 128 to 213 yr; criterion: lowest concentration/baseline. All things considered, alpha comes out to 129.5 yr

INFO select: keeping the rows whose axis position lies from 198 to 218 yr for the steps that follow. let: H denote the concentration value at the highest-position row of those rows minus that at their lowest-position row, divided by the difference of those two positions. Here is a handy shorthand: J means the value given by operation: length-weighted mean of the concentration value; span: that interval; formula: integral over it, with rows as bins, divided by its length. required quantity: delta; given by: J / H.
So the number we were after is -170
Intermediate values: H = -0.14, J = 24.1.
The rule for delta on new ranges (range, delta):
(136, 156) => 191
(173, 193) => -402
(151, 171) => -549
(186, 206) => 320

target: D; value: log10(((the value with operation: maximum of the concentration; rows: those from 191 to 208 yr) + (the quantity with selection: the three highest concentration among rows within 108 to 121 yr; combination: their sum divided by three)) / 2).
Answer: 1.39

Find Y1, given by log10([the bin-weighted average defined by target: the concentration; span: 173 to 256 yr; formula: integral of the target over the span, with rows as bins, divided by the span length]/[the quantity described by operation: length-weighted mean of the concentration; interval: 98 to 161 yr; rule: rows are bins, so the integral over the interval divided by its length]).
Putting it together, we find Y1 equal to 0.02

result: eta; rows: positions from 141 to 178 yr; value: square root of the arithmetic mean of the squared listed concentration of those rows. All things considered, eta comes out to 24.2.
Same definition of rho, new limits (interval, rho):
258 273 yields 272.0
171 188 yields 172.0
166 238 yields 172.0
